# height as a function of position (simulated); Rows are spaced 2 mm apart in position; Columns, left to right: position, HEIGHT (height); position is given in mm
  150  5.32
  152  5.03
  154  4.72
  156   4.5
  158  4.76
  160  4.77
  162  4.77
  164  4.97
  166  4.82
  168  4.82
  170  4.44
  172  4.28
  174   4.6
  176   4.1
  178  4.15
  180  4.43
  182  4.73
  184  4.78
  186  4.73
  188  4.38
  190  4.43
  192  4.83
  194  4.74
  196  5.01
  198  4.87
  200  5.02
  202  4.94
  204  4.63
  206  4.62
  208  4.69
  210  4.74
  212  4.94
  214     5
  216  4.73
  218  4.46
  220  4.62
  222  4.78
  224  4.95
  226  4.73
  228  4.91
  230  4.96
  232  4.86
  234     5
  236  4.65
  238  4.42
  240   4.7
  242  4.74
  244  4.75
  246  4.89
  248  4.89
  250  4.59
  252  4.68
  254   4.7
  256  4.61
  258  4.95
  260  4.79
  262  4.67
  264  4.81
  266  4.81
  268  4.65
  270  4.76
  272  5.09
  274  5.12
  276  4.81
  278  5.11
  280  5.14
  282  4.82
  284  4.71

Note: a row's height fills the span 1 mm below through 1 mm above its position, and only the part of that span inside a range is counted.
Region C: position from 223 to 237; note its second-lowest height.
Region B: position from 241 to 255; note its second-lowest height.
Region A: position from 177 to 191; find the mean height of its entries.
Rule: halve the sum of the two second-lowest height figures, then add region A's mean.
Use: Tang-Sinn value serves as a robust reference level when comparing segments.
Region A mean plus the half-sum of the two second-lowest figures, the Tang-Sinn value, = 9.22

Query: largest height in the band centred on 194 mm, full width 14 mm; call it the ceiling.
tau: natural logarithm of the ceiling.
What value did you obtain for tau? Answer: 1.61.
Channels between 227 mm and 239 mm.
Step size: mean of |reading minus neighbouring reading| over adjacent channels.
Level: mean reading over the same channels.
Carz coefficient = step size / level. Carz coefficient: 0.036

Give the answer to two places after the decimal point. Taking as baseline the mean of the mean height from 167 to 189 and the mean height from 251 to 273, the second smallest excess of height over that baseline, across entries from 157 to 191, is -0.48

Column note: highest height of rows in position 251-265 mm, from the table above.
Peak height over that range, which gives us 4.95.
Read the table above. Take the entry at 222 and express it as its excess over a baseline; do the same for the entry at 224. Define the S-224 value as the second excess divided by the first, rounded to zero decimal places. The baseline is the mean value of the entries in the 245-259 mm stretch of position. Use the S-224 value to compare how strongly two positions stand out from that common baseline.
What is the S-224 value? 9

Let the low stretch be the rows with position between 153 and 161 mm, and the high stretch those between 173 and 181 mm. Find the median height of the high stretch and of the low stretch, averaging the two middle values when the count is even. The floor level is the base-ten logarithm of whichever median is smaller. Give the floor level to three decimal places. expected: 0.632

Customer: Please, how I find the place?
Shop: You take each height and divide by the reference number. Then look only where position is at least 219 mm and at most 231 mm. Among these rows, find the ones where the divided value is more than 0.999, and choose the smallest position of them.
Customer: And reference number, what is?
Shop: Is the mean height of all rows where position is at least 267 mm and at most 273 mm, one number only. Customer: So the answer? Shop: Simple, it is 224 mm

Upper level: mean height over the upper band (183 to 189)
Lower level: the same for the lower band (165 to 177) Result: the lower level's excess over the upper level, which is -0.12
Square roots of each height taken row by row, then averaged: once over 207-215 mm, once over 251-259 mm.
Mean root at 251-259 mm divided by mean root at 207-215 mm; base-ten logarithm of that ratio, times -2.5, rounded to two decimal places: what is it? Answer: 0.01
